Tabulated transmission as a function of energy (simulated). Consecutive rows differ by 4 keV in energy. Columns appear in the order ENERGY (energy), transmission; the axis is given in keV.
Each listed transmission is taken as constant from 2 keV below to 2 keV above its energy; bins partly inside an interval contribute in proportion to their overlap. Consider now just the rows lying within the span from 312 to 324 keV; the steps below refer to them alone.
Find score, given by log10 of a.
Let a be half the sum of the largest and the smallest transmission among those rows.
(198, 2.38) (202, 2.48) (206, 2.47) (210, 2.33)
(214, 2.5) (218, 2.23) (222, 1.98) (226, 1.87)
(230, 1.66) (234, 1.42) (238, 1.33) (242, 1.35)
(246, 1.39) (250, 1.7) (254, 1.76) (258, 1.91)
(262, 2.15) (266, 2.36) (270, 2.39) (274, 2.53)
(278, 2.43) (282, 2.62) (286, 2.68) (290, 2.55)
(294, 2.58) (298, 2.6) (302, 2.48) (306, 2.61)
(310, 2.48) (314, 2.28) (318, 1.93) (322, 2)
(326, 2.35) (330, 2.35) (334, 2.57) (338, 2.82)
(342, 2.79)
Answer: 0.32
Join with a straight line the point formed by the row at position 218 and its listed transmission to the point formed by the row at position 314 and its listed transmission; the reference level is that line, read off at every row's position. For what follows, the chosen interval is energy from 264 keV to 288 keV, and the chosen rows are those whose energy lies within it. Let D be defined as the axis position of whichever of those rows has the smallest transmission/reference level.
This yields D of 266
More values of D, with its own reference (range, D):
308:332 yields 318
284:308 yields 302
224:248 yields 238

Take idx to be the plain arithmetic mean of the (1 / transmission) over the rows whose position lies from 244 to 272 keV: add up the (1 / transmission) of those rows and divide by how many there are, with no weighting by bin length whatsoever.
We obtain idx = 0.53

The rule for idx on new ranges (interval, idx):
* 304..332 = 0.44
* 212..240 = 0.56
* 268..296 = 0.39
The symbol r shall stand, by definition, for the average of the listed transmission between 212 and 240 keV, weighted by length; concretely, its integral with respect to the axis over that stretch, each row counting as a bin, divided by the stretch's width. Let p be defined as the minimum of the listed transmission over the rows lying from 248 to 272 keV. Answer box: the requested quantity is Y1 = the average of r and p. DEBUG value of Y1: 1.78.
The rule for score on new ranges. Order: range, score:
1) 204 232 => 0.32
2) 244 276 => 0.29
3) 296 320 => 0.36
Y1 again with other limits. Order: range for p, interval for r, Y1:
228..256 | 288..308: 1.95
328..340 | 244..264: 2.07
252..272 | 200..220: 2.08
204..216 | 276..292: 2.45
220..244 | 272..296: 1.95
